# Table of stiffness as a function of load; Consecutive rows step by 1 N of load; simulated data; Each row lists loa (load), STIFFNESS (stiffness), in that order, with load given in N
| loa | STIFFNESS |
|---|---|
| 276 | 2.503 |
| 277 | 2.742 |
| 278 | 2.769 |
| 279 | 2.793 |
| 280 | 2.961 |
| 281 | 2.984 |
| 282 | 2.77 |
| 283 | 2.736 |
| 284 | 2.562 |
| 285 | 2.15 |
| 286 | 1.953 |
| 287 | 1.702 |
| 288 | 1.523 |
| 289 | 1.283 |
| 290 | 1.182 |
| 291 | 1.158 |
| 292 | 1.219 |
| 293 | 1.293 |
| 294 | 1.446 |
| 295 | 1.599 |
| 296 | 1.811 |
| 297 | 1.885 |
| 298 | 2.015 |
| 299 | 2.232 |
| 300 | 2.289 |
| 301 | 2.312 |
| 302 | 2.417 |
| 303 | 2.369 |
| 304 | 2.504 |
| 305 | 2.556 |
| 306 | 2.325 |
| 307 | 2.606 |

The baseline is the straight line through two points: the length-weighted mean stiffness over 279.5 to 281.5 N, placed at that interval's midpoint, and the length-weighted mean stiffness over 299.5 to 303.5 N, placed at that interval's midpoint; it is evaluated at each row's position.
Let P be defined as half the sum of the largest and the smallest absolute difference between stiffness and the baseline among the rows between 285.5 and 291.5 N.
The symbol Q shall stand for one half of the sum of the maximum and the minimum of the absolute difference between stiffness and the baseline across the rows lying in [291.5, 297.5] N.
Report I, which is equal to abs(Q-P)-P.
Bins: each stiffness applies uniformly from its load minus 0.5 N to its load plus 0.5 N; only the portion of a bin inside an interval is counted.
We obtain -1.0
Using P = 1.18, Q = 1.00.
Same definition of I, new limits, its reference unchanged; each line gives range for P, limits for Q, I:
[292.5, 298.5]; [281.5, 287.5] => -0.6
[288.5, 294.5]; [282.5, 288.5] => -0.7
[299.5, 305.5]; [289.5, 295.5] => 0.9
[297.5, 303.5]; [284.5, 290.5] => 0.6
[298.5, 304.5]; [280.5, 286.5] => 0.2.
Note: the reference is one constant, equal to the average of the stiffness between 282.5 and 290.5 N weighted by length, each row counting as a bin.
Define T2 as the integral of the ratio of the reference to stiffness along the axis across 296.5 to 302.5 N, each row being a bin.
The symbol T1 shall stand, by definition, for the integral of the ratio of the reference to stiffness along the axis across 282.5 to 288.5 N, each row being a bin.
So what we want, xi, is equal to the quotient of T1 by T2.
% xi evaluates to 1.08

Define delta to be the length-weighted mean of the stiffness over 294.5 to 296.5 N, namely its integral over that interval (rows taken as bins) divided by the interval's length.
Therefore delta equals 1.7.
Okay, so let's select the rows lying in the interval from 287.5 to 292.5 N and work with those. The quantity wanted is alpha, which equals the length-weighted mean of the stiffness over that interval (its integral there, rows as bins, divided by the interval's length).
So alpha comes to 1.27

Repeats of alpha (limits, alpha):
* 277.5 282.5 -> 2.86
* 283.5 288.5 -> 1.98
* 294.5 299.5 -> 1.91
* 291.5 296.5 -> 1.47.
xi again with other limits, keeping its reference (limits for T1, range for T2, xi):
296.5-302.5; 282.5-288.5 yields 0.93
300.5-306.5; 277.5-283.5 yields 1.17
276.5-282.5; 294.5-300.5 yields 0.69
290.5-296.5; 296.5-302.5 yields 1.57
